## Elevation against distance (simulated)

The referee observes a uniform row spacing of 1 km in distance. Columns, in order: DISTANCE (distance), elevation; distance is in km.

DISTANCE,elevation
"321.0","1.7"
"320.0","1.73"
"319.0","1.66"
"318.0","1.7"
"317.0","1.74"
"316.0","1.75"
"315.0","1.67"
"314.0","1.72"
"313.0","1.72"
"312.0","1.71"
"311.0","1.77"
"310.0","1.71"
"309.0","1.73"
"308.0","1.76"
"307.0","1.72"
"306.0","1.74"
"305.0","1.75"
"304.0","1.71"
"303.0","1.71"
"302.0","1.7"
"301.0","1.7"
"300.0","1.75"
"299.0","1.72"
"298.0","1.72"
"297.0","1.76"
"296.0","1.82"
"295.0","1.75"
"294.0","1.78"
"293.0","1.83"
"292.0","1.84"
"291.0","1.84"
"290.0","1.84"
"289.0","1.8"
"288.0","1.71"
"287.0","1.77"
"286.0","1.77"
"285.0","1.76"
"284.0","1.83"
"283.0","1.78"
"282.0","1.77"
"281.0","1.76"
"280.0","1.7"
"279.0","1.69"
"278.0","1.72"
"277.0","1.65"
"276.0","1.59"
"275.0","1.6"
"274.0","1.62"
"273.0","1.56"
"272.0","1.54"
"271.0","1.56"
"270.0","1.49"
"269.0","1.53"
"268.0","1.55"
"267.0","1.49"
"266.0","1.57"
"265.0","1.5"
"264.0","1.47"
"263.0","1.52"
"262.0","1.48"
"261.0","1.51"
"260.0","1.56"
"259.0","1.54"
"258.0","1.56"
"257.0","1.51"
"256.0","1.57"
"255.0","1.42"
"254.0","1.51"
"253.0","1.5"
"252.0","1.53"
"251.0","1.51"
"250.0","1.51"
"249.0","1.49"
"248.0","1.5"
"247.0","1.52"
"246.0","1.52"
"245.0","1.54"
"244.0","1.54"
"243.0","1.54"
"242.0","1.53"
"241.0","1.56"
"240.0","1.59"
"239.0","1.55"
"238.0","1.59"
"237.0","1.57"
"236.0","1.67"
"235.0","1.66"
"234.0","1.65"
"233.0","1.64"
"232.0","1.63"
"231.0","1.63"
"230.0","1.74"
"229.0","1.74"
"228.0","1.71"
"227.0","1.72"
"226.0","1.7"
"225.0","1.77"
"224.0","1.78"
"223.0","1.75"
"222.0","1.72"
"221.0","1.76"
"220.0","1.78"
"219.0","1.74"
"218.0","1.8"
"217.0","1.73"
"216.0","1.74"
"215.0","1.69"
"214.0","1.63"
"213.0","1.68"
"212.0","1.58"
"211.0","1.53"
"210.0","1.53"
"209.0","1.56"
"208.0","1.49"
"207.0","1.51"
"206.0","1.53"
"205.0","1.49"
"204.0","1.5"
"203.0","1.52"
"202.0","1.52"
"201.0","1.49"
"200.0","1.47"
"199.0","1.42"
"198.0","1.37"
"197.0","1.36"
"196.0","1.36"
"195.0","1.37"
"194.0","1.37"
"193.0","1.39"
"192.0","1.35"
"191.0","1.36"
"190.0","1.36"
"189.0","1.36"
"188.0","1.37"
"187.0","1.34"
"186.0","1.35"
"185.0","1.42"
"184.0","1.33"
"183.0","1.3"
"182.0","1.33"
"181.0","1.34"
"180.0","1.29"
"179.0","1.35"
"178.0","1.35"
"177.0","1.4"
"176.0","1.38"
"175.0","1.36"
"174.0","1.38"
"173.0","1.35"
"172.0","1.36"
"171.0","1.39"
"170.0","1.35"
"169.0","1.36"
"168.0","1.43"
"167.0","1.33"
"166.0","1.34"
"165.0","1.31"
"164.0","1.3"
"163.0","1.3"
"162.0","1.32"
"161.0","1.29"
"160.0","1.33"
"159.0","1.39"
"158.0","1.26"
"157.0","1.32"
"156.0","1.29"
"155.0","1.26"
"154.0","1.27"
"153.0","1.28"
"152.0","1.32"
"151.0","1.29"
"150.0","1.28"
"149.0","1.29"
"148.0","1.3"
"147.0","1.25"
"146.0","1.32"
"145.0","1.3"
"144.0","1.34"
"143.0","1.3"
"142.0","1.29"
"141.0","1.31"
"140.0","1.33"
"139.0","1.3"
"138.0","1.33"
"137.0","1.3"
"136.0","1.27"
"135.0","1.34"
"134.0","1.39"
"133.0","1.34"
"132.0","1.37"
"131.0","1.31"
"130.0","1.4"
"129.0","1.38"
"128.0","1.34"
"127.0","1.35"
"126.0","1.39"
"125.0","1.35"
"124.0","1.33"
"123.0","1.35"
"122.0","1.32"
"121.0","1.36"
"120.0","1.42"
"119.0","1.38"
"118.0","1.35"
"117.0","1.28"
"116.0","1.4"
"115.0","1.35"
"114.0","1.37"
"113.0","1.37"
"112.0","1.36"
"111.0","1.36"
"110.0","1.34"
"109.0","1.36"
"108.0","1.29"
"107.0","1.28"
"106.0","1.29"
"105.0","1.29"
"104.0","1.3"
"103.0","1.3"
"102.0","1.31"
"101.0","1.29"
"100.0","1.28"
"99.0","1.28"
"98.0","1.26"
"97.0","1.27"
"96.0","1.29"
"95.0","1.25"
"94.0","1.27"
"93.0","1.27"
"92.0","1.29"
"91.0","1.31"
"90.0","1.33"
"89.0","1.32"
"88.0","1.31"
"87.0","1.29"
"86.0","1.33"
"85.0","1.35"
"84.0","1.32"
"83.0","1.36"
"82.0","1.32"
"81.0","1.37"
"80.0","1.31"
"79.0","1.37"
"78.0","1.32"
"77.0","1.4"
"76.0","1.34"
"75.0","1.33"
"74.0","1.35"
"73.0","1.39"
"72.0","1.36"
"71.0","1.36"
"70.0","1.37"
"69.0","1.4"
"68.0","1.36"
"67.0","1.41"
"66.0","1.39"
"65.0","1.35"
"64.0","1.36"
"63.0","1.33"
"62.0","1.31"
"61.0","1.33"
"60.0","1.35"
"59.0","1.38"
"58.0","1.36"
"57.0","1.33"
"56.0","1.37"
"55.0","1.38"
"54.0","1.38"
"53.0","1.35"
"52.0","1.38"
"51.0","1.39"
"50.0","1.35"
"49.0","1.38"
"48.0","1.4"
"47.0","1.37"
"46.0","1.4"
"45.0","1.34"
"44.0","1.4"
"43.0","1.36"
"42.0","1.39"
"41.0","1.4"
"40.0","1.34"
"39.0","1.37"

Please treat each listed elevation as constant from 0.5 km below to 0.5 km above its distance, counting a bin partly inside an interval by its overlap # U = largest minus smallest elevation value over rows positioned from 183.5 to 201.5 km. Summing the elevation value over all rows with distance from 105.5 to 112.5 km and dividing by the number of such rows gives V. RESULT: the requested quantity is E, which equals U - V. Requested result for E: -1.2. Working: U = 0.16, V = 1.3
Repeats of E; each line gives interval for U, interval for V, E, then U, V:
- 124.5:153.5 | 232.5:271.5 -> -1.4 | 0.15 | 1.5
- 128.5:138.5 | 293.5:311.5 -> -1.6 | 0.13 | 1.7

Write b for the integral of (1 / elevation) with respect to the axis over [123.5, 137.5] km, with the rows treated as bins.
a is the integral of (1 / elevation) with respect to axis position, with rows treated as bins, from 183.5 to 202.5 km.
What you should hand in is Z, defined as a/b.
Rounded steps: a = 14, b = 10.4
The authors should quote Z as 1.32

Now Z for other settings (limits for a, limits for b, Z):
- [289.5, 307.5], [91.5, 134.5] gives 0.32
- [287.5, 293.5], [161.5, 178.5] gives 0.26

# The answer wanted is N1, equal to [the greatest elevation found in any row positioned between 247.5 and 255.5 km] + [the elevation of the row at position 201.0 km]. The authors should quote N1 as 3.02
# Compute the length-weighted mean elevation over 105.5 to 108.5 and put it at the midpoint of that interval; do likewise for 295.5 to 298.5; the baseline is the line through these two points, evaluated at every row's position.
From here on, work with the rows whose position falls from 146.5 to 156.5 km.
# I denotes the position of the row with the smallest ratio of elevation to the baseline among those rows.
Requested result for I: 155.0 km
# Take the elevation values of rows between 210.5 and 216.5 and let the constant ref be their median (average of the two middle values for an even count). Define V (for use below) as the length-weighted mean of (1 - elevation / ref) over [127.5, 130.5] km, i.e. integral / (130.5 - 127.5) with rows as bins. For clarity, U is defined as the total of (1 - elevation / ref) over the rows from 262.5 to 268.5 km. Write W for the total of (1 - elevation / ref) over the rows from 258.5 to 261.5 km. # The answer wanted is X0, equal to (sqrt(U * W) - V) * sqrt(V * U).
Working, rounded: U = 0.50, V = 0.170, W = 0.2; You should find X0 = 0.05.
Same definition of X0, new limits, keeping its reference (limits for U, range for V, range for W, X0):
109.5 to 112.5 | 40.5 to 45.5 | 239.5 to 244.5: 0.07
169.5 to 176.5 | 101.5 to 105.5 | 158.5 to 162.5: 0.39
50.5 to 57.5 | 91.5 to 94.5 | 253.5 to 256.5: 0.19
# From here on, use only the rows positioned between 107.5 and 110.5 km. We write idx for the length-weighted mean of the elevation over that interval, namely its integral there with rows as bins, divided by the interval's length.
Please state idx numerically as 1.33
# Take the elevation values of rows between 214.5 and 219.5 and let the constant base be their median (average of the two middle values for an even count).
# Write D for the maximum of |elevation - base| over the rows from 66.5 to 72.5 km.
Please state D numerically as 0.38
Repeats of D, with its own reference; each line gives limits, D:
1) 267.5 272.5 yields 0.25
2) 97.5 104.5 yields 0.48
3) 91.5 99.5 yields 0.49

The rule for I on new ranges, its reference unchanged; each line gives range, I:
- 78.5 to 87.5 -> 87.0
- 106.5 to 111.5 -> 107.0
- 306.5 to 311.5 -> 310.0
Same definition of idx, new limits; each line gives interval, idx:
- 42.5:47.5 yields 1.37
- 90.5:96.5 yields 1.28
